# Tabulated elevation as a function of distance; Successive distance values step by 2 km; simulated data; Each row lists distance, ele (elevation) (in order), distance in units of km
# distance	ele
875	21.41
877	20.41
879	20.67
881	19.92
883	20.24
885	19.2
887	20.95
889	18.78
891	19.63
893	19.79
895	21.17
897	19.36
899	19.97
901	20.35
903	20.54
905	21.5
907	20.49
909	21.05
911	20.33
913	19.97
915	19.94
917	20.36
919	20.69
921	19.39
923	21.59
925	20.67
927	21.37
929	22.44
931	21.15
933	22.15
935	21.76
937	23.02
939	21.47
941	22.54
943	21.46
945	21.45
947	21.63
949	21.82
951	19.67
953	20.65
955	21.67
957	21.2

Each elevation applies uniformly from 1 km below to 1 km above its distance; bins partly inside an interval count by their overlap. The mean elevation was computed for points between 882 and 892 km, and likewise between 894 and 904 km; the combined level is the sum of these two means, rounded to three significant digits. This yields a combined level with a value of 40.0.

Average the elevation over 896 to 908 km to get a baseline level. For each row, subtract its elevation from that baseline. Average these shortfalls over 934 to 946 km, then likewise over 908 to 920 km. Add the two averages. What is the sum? -1.6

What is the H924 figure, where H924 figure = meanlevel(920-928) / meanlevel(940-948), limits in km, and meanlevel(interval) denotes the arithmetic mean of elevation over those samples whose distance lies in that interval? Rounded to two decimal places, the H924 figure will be 0.95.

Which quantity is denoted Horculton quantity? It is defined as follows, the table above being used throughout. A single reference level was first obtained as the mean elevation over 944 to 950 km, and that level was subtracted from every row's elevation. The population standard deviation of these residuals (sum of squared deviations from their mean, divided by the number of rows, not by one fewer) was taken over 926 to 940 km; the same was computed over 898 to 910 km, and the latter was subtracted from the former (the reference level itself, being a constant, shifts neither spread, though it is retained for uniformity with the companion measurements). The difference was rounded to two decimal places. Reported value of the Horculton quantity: 0.12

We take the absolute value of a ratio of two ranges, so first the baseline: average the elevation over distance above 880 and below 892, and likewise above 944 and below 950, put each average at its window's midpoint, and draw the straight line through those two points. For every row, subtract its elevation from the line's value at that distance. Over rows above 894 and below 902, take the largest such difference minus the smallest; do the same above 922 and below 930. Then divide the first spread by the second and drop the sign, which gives 1.13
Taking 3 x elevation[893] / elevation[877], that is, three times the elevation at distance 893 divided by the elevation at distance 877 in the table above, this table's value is 2.91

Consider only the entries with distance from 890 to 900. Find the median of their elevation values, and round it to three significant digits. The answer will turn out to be 19.8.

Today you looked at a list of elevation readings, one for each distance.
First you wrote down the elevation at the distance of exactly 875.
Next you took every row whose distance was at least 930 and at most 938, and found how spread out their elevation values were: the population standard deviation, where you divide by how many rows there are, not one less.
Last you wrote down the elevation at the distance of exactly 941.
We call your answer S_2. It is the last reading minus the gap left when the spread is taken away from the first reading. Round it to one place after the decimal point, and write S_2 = 1.8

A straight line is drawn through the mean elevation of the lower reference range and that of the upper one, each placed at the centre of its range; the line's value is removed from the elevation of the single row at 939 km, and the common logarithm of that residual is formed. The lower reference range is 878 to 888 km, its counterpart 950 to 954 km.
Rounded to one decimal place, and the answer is 0.1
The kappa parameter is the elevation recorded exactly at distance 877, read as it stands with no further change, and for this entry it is 20.41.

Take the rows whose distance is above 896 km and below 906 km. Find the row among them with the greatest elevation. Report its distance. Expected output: 905 km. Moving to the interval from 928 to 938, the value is 937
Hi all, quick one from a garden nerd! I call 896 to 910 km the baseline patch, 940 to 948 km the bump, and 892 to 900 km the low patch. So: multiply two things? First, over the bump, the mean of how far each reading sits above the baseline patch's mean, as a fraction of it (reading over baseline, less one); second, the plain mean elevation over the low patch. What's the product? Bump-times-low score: 1.3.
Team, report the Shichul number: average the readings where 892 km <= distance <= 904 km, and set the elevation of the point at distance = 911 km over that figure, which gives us 1.01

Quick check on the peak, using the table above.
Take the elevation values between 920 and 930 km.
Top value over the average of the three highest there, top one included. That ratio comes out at 1.03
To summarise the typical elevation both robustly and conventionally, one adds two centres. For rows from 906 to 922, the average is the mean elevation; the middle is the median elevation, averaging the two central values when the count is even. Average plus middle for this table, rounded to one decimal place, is 40.6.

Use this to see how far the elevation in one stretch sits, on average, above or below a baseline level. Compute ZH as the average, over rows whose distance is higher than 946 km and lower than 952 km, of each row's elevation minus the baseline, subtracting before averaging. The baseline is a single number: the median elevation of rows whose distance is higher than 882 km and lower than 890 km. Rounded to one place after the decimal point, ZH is 1.3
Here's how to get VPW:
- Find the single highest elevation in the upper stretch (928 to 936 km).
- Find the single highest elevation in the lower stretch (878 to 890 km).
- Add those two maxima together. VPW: 43.4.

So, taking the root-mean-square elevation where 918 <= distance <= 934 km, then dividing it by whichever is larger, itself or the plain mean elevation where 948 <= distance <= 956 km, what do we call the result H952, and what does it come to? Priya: 1.00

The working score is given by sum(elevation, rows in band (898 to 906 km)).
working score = 82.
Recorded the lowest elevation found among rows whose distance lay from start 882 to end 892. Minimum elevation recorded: 18.78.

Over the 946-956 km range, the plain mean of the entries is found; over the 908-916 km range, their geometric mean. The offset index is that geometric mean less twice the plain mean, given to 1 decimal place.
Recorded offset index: -21.9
